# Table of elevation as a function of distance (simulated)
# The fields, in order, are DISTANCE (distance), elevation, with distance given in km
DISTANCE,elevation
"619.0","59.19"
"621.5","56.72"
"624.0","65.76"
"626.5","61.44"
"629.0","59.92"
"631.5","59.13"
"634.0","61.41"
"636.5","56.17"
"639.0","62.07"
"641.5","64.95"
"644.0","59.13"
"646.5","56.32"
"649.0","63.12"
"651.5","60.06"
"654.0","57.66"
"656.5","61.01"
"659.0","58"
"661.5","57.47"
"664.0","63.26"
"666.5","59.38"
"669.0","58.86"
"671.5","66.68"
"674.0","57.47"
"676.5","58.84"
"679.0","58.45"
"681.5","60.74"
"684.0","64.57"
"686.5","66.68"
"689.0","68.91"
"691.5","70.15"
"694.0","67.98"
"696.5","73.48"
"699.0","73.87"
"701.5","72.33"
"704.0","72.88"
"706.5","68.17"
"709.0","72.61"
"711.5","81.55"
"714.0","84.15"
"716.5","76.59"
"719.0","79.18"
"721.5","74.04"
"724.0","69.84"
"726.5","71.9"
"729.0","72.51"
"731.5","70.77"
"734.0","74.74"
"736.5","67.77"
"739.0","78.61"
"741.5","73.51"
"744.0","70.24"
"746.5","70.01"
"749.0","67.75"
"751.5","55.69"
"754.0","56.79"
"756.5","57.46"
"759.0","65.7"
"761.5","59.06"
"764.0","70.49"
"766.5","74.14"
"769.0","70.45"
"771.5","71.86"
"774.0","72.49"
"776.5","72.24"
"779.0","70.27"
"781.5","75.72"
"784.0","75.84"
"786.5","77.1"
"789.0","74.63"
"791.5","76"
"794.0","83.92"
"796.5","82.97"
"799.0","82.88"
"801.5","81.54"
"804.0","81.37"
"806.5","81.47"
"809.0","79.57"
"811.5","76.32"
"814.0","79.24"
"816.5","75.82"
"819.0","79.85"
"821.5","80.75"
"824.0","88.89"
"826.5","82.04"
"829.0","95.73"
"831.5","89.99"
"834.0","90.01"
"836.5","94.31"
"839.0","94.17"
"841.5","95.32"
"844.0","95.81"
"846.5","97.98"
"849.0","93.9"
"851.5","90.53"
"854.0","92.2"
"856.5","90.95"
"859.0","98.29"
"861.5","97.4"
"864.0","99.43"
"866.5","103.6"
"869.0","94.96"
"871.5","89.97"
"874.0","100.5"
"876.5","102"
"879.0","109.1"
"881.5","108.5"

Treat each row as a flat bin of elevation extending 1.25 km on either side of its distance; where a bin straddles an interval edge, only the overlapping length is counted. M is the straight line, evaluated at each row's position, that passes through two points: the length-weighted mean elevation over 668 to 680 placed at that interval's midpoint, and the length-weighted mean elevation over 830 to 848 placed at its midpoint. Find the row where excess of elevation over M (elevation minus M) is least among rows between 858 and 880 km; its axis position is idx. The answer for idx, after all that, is 871.5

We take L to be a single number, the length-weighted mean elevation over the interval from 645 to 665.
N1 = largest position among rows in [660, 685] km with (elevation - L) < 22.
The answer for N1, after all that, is 684.0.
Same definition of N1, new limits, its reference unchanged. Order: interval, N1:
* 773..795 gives 791.5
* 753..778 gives 776.5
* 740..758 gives 756.5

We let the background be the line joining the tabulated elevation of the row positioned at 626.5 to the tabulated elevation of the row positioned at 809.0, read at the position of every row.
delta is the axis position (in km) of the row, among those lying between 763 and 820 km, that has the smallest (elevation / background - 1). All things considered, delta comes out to 779.0 km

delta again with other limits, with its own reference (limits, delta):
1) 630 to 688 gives 674.0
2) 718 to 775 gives 751.5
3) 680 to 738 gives 681.5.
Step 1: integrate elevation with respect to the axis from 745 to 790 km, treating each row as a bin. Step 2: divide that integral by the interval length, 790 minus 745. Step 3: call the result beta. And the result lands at 69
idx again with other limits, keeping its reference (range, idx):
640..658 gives 654.0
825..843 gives 826.5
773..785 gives 779.0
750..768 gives 751.5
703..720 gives 706.5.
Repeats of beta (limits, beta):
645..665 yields 60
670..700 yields 66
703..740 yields 74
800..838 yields 84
